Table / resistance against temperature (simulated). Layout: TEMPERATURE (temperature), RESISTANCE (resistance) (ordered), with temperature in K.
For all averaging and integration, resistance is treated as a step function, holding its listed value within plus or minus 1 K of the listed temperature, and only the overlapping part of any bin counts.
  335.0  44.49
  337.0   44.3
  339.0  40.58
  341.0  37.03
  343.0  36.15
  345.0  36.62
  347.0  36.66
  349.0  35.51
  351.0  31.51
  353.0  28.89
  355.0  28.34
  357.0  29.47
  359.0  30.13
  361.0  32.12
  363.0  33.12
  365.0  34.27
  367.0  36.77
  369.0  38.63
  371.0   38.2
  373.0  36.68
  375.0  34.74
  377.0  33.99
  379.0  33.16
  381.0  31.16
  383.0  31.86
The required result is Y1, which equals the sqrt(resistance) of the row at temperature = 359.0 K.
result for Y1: 5.5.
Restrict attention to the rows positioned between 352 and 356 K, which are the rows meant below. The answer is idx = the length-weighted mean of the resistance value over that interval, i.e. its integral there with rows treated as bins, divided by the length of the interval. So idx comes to 28.6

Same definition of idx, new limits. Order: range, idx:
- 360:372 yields 35.5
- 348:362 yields 30.9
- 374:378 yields 34.4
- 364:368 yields 35.5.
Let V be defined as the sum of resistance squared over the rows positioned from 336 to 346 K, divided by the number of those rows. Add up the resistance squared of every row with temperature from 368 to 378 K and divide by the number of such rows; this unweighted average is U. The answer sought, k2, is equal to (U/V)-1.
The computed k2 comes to -0.13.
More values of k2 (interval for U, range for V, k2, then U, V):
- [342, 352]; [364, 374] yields -0.08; 1249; 1365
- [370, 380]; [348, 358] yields 0.32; 1253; 952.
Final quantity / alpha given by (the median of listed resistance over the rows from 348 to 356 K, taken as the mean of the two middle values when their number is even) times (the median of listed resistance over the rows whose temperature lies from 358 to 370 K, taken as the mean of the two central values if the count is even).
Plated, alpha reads 1018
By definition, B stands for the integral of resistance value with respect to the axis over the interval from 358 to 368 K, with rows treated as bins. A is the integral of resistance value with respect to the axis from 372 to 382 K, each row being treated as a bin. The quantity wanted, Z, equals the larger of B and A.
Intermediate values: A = 339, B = 333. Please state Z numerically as 339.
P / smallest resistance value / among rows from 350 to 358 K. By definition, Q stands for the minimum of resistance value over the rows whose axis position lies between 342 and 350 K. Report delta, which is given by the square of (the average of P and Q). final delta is 1019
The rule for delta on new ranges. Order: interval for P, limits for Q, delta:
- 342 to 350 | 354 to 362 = 1019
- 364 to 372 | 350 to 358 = 980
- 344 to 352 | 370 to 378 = 1073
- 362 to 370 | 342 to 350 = 1178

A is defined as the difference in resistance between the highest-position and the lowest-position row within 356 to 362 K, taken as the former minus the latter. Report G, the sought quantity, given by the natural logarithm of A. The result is 1.0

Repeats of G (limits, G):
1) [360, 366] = 0.8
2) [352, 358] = -0.5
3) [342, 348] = -0.7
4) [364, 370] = 1.5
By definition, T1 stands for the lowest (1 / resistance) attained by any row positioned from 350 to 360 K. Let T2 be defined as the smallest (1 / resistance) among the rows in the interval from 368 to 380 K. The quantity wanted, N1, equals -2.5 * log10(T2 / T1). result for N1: 0.22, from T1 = 0.0317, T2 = 0.0259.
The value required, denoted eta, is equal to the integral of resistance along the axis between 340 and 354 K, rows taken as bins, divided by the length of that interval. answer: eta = 35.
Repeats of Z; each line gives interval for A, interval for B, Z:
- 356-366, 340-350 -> 364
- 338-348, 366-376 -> 374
